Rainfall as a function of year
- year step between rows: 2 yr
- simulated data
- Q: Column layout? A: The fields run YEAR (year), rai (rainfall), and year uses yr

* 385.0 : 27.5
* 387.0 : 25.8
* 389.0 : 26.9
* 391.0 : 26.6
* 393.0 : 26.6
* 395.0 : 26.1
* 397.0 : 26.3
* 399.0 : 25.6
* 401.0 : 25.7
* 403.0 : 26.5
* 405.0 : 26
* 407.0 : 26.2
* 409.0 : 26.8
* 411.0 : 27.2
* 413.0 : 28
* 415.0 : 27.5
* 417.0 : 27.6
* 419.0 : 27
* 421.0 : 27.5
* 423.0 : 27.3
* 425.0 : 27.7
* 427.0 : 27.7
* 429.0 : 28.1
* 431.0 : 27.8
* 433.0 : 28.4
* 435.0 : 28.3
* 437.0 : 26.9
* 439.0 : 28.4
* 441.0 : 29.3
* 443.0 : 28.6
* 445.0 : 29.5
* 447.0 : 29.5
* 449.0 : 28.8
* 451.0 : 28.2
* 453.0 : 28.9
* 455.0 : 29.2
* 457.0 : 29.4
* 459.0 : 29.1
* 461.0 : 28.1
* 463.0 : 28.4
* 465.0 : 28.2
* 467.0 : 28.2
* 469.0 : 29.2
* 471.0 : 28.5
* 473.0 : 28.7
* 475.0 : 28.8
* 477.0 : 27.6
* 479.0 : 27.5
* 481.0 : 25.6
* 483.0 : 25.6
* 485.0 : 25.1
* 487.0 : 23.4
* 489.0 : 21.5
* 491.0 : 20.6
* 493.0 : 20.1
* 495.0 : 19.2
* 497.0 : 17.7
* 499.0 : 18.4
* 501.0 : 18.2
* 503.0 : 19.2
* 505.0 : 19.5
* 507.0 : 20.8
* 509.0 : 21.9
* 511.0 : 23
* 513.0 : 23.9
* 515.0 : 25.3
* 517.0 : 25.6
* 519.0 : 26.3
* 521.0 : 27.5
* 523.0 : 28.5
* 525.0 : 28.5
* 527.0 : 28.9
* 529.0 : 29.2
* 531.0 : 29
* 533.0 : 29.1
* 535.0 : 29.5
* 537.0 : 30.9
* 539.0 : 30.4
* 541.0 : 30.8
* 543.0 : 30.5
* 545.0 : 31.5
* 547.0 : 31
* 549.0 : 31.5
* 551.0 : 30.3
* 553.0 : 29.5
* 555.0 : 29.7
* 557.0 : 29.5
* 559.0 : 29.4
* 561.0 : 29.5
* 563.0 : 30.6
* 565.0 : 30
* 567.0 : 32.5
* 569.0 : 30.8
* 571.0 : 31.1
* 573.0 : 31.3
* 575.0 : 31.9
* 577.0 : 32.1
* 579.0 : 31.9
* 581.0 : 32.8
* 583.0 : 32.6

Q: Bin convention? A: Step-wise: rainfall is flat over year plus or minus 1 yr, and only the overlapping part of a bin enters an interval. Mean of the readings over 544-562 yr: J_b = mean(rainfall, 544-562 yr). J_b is 30.2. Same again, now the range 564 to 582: 31.6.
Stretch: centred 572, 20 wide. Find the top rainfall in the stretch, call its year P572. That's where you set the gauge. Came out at 581.0 yr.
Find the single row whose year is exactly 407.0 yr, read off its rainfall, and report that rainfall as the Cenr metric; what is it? 26.2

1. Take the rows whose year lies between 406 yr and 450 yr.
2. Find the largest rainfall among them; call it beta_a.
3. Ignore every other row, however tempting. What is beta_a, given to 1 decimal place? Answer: 29.5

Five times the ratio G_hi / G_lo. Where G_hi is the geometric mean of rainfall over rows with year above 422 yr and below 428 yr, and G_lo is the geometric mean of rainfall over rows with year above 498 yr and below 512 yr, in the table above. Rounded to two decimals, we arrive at 6.87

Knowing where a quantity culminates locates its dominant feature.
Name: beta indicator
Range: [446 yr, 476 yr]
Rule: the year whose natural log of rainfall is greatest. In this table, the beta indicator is 447.0 yr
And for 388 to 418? 413.0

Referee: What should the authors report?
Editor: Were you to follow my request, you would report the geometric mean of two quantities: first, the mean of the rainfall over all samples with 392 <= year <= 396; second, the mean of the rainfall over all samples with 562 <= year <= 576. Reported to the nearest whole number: 29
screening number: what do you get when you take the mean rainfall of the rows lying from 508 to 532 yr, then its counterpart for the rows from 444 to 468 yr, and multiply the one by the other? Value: 762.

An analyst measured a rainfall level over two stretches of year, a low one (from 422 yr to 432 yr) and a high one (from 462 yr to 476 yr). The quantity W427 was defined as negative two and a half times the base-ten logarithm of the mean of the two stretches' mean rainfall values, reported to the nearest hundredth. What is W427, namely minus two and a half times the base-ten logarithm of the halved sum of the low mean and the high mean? -3.62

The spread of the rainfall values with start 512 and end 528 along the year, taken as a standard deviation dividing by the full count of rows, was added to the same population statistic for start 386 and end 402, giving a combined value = 2.1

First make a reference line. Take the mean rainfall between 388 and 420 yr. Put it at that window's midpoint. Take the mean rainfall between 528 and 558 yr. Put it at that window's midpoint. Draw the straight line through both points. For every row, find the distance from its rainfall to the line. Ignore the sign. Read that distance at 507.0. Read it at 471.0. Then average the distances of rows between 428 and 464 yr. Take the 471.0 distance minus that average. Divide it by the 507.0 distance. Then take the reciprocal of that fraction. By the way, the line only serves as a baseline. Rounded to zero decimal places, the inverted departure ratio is -11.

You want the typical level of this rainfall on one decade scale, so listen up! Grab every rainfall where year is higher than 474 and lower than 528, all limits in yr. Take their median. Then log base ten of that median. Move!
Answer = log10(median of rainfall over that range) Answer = 1.38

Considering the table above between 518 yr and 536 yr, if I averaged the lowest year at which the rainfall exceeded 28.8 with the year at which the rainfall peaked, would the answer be 531 yr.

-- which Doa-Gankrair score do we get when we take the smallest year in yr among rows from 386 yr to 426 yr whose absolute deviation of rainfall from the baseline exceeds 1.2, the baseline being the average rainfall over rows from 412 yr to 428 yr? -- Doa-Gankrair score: 387.0 yr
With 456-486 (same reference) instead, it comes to 457.0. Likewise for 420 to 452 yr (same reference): 441.0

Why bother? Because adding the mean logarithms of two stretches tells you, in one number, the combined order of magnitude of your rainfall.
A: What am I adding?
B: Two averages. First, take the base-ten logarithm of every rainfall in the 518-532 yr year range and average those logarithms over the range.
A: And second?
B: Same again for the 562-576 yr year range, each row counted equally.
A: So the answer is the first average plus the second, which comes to 2.94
